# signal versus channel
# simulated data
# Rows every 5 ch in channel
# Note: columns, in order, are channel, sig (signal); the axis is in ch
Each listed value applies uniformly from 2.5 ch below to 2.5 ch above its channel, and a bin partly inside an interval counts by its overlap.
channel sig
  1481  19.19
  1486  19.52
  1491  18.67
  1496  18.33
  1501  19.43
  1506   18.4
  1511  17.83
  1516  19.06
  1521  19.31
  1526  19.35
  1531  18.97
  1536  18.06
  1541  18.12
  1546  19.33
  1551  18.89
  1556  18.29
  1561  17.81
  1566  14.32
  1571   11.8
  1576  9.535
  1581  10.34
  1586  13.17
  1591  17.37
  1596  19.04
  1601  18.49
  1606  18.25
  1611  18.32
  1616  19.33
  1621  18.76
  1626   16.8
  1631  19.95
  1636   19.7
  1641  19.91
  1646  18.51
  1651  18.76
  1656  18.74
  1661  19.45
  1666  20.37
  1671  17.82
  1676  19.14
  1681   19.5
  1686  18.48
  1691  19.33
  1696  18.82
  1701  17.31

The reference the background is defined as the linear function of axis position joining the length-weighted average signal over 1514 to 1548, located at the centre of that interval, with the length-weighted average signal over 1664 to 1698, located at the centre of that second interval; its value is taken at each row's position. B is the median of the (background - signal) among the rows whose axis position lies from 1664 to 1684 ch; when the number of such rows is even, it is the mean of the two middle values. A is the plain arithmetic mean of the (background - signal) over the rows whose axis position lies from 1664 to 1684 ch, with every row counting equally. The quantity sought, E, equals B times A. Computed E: 0.05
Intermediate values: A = -0.2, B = -0.27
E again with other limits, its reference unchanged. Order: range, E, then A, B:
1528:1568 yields 0.64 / 0.9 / 0.69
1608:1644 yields -0.01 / 0.0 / -0.36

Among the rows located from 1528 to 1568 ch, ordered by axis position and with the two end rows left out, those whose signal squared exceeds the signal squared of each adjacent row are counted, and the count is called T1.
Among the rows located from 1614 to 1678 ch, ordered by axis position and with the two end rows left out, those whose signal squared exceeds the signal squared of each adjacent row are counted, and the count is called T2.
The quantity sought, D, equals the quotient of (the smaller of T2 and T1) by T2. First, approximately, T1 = 1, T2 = 4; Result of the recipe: 0.25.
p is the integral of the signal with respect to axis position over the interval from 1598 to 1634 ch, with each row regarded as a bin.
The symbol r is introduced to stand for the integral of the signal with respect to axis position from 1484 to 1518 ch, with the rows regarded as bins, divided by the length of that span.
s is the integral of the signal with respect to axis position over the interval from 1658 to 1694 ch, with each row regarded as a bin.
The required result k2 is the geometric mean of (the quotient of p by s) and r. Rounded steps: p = 669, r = 18.7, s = 689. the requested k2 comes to 4.3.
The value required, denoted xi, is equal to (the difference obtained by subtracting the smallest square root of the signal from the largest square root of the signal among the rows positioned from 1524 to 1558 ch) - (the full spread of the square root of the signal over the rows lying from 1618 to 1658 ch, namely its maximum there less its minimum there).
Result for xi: -0.22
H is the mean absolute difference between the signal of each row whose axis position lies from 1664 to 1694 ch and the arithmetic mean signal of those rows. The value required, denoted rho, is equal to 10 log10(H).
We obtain -2.0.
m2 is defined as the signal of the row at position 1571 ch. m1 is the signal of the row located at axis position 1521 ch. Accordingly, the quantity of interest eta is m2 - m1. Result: -7.5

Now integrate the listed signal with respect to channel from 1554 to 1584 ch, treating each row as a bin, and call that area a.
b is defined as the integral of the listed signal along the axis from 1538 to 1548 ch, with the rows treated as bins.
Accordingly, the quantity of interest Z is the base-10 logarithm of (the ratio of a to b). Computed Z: 0.3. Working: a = 408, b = 187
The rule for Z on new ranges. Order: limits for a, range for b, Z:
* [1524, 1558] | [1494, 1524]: 0.1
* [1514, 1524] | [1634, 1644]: 0.0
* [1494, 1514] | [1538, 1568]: -0.2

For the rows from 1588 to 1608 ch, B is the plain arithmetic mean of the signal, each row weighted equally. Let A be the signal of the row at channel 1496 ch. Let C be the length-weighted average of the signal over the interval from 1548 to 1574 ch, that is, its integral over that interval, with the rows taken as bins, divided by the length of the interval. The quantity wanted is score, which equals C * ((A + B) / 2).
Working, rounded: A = 18.33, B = 18.3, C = 16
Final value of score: 296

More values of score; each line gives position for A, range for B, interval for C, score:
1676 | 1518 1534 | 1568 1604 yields 274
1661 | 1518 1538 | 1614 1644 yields 366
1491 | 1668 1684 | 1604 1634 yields 349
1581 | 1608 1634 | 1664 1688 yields 276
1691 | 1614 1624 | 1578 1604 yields 300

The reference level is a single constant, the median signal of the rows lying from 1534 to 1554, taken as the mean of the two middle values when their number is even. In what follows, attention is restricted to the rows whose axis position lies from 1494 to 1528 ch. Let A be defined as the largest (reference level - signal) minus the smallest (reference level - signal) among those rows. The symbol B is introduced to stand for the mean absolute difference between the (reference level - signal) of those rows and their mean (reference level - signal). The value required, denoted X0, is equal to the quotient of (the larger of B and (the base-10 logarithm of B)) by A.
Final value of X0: 0.34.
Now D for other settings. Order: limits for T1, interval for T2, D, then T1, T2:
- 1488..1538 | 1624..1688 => 0.40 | 2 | 5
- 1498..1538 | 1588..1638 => 0.33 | 1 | 3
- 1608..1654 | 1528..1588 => 1.00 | 3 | 1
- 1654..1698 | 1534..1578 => 1.00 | 3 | 1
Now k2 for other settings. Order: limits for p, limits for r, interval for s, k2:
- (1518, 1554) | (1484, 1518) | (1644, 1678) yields 4.4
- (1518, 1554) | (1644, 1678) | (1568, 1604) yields 5.0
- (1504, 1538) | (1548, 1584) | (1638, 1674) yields 3.7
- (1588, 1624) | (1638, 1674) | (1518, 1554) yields 4.3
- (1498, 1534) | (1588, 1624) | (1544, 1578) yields 4.8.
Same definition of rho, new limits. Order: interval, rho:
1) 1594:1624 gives -4.6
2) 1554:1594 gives 4.6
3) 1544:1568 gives 1.3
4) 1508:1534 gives -3.7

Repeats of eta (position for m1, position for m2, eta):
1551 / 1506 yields -0.5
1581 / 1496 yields 8.0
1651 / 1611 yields -0.4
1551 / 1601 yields -0.4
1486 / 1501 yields -0.1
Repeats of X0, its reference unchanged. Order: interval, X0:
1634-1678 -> 0.24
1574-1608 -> 0.37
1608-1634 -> 0.27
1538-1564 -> 0.33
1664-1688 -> 0.29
